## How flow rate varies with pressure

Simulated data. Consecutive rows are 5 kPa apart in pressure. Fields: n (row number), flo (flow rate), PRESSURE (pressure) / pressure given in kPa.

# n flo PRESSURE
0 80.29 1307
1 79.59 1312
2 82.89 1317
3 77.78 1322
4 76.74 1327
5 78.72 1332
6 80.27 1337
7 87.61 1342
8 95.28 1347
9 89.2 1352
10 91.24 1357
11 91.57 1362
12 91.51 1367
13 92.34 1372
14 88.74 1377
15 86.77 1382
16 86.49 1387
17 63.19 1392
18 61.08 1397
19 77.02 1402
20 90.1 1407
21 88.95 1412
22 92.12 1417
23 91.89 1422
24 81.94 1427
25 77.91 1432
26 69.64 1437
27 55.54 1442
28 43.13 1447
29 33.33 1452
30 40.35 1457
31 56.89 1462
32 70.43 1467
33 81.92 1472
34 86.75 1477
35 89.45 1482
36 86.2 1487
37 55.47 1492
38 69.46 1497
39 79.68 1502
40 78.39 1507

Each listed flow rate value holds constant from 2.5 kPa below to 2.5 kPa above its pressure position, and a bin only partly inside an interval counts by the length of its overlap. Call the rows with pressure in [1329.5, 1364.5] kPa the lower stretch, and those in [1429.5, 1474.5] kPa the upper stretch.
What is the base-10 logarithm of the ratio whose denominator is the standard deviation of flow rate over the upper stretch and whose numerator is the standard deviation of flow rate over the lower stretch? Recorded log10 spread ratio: -0.5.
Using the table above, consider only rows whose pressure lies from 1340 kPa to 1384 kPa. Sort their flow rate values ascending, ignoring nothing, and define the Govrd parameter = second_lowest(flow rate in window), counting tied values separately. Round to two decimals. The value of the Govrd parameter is 87.61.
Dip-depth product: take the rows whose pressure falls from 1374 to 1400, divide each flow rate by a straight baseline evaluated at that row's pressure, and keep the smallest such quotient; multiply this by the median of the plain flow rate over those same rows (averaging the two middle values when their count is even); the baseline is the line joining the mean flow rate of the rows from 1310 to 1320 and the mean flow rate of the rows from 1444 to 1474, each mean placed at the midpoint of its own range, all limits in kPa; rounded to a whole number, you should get 80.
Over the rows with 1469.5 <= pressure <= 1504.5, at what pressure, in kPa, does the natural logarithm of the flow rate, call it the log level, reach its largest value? 1482 kPa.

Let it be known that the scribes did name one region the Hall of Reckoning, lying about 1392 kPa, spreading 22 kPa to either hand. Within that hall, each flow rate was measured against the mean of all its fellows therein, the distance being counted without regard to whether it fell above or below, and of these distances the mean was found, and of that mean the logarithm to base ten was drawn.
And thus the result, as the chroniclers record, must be 0.99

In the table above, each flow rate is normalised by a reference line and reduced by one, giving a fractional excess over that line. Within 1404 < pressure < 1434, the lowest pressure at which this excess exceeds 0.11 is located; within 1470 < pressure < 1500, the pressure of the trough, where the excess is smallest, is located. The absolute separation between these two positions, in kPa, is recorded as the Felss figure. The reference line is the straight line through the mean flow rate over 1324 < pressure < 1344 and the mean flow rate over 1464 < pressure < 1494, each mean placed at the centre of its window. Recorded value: 85 kPa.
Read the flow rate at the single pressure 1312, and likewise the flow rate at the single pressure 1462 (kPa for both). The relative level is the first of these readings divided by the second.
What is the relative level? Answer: 1.40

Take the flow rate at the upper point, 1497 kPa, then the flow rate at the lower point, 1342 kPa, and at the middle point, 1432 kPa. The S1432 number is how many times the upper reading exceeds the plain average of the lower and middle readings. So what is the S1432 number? 0.84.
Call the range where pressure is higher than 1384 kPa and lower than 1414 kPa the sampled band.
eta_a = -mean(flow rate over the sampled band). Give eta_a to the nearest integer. -78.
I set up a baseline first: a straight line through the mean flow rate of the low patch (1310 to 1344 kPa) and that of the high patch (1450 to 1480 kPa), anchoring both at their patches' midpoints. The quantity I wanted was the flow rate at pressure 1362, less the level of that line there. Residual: 16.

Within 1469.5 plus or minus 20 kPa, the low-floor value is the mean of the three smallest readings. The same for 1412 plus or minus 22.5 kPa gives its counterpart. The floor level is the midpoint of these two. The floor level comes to 55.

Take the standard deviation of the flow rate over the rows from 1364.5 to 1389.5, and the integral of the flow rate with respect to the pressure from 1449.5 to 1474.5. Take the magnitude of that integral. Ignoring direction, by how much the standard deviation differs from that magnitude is 1412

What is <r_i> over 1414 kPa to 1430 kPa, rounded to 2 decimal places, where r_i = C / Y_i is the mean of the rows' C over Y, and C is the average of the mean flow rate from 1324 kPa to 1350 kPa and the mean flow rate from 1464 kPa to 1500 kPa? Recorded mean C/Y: 0.91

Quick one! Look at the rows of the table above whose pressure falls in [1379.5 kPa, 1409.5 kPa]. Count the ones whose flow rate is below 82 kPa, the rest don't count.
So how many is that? 3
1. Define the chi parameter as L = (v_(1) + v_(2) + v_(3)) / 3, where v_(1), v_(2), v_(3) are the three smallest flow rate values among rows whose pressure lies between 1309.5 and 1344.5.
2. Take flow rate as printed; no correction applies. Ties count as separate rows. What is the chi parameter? 78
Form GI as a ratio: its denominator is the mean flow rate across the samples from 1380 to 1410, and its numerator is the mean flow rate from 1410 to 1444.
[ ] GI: 1.03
